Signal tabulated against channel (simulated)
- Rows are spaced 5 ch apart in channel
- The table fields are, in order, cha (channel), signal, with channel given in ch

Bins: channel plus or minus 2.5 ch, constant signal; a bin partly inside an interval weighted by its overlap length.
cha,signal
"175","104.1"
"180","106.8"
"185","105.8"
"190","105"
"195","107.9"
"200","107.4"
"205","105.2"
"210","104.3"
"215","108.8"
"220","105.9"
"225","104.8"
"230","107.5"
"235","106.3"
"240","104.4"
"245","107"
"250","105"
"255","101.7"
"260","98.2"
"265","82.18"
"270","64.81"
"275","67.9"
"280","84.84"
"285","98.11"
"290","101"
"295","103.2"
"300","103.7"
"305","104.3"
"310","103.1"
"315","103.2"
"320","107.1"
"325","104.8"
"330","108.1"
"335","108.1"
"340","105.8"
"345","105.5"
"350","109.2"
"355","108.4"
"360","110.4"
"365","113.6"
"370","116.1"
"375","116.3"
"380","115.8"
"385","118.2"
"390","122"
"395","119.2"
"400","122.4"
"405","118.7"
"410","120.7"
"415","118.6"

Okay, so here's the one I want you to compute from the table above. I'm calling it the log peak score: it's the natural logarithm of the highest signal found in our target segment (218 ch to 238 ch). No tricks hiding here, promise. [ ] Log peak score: 4.68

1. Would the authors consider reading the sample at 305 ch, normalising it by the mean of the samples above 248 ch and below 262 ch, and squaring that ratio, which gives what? 1.05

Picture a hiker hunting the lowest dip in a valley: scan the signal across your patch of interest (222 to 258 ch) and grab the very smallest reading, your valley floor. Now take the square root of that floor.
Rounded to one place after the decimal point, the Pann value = 10.1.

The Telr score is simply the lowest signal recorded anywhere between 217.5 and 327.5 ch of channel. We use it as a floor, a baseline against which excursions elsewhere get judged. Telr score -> 64.81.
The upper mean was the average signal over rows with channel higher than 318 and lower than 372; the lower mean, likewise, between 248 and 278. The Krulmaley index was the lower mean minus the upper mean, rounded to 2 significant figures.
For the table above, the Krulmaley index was -22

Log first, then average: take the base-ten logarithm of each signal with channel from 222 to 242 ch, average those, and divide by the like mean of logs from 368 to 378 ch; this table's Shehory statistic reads 0.98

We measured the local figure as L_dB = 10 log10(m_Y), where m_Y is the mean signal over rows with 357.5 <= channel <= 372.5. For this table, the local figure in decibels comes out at 20.5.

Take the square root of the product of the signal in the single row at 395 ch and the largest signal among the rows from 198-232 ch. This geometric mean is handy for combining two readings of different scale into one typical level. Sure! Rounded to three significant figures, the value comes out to 114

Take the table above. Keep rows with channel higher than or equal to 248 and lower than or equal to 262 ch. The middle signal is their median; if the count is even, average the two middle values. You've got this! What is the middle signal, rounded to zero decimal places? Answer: 102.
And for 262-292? 84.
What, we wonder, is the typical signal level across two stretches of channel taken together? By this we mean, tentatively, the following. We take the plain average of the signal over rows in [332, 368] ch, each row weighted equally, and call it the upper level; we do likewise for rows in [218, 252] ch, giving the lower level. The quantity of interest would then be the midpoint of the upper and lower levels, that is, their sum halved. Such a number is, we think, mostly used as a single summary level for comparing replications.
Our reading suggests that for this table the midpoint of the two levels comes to 107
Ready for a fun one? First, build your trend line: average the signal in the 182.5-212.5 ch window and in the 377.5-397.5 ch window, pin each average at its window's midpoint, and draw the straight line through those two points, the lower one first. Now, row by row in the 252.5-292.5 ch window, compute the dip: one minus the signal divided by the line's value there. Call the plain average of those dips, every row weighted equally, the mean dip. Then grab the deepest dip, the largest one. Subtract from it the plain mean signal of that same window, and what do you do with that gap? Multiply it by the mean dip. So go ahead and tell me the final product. -19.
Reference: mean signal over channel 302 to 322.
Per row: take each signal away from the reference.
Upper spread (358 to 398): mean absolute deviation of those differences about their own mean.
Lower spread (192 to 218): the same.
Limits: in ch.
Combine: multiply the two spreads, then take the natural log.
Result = 1.4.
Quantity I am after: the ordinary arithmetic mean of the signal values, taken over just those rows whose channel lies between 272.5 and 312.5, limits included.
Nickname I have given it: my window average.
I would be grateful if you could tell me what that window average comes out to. 96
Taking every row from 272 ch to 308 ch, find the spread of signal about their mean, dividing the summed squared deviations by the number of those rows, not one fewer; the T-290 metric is 12.6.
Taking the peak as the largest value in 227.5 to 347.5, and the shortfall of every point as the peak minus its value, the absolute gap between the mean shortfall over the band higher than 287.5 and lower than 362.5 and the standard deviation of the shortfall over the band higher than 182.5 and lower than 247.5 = 1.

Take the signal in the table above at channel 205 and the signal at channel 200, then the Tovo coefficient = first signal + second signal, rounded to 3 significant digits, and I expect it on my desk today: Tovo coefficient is 213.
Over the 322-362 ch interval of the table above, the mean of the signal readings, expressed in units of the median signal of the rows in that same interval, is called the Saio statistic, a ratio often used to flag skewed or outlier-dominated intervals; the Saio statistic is 0.99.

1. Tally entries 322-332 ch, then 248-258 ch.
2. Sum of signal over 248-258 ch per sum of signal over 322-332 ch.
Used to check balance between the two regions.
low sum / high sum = 0.97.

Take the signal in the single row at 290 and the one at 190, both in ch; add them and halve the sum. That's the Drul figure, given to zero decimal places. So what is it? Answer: 103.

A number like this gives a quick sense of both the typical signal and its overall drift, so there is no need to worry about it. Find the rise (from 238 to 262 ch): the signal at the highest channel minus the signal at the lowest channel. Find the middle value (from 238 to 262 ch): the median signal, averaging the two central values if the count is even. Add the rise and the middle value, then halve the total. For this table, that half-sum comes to 49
